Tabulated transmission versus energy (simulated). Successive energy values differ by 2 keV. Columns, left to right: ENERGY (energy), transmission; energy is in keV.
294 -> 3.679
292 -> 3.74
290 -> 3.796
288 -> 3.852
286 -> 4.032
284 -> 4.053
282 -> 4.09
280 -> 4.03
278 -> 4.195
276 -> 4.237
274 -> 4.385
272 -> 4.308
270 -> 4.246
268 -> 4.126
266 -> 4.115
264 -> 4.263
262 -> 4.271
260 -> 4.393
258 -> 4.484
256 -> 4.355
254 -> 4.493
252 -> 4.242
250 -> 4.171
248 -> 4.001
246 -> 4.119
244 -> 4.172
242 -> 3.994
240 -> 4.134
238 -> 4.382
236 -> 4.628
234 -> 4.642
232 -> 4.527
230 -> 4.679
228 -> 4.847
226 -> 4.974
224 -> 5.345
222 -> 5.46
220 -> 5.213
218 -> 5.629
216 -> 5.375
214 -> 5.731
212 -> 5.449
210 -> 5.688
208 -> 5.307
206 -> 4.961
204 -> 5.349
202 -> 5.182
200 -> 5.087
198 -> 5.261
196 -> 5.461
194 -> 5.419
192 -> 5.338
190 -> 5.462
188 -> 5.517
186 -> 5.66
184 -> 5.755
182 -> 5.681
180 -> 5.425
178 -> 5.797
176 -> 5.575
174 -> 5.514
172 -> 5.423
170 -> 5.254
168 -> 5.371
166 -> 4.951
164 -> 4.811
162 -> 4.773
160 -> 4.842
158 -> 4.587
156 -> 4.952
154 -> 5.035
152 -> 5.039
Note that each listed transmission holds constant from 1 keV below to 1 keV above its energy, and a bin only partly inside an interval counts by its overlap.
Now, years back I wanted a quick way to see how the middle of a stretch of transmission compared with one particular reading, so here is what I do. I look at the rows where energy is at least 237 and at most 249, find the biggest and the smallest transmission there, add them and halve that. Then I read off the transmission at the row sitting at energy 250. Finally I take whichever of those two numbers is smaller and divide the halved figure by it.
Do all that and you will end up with 1.00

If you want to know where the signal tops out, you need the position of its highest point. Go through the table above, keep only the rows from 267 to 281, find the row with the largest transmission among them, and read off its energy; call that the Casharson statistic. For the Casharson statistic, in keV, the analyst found 274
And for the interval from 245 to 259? 254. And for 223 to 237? 224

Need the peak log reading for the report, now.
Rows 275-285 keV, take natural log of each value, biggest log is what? 1.44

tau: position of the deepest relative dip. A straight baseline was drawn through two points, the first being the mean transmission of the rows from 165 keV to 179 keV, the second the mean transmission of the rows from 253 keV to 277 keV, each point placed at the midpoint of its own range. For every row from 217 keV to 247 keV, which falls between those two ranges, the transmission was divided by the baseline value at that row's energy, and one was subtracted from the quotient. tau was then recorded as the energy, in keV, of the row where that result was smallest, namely 242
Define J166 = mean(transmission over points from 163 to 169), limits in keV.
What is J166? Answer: 5.04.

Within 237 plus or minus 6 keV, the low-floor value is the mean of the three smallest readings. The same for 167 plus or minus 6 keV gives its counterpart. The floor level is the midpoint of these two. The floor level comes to 4.5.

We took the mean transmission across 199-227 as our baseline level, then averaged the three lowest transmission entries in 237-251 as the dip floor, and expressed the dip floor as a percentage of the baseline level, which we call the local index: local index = 76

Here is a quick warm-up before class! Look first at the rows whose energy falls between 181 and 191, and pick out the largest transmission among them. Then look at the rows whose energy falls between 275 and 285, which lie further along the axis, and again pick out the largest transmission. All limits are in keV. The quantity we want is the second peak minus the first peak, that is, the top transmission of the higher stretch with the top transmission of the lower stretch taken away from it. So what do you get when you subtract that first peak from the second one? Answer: -1.52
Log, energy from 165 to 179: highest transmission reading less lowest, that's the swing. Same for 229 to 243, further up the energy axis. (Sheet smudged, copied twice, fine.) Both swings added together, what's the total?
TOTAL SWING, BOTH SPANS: 1.5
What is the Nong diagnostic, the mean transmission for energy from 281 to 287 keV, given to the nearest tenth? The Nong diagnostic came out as 4.1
